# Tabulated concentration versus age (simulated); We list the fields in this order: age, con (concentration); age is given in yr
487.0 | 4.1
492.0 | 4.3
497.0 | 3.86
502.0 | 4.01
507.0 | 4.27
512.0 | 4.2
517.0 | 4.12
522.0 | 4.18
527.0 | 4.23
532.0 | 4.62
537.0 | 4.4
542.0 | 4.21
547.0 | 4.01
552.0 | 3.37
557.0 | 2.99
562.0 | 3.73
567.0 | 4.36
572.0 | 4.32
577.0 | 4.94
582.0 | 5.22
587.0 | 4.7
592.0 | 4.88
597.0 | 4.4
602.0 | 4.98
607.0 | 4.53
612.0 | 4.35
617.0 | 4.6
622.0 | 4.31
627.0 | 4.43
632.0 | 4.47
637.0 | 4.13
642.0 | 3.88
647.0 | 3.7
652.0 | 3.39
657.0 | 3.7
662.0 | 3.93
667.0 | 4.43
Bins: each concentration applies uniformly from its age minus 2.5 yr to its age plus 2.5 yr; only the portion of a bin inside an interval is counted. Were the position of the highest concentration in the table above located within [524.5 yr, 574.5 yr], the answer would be 532.0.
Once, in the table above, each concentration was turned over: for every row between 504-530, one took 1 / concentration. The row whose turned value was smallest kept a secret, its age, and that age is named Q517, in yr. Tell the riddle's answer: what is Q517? 507.0 yr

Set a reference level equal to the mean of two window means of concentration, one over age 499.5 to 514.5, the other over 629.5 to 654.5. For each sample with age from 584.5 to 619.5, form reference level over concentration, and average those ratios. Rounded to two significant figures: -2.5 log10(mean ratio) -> 0.15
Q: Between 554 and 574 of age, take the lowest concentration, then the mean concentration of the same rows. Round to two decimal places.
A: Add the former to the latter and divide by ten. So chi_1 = 0.68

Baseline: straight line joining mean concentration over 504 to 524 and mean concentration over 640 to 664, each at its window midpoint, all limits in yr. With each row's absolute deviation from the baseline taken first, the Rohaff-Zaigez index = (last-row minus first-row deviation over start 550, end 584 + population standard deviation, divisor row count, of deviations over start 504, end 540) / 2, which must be 0.37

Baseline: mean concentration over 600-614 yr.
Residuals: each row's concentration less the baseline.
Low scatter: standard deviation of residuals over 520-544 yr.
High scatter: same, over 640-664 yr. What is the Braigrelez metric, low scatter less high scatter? 0.0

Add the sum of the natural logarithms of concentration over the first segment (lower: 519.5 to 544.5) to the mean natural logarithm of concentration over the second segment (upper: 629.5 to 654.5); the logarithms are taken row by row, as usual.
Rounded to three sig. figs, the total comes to 8.68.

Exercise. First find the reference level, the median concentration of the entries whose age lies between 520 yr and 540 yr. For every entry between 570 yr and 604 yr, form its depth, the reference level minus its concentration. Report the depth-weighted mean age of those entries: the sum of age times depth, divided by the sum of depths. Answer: 587.9 yr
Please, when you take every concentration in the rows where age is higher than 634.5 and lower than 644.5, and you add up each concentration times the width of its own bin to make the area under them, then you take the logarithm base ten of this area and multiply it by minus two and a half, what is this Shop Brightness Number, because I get -4.01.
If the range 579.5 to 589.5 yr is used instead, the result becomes -4.24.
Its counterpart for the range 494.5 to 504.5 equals -3.99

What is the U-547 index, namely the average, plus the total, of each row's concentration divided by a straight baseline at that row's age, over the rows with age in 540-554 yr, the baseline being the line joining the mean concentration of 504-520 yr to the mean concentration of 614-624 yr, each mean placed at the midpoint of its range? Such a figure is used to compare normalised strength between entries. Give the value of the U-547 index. 3.6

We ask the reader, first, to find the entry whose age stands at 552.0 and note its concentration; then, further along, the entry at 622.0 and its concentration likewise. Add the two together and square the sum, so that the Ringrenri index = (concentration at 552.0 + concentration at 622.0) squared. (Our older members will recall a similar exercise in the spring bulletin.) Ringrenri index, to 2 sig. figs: 59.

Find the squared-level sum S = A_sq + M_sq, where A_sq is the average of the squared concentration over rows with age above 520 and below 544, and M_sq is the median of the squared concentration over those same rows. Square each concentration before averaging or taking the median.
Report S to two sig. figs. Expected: 37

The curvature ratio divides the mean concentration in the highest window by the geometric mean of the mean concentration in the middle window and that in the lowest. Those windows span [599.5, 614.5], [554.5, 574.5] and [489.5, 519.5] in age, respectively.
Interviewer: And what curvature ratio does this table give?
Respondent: 1.16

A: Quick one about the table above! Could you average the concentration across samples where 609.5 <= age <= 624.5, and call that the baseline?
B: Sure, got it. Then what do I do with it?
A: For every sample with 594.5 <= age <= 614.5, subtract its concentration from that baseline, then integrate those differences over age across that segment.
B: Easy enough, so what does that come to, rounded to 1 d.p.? -2.9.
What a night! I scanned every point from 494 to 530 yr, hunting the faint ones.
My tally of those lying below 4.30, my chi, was 7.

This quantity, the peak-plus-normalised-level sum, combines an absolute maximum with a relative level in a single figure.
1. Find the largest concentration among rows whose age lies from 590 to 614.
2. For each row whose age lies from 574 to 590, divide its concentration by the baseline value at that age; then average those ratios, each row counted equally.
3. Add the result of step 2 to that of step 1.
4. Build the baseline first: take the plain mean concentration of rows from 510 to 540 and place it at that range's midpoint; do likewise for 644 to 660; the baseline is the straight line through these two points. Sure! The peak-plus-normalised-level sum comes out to 6.2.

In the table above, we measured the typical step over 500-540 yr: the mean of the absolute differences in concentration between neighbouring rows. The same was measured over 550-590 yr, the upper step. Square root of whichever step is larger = 0.68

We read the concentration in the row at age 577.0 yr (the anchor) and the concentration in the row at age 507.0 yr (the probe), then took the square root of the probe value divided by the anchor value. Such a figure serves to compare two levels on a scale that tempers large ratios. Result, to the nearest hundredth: 0.93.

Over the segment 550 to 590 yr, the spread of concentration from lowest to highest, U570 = 2.2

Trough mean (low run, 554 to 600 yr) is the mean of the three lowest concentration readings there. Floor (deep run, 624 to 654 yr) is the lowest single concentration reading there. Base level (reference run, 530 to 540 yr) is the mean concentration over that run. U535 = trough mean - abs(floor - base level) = 2.6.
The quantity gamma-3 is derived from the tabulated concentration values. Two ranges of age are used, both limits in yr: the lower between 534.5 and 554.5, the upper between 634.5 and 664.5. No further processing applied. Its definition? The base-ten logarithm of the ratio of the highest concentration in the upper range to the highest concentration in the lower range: -0.03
